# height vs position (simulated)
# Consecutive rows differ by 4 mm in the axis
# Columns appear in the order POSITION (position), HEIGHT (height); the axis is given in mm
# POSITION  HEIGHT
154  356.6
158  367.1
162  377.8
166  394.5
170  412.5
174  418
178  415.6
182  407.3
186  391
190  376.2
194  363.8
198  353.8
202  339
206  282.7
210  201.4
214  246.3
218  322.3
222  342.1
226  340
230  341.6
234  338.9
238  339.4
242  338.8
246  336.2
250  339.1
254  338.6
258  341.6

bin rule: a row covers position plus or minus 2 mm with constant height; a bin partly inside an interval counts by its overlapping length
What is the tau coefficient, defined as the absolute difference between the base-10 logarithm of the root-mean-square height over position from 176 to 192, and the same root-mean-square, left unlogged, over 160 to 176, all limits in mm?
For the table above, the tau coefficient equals 398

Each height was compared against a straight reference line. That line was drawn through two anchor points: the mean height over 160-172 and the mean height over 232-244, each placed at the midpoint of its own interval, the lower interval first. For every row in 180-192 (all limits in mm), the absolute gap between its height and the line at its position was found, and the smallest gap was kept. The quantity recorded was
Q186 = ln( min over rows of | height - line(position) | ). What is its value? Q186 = -2.3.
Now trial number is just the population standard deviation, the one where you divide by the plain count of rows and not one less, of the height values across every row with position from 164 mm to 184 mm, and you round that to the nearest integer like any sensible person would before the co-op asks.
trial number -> 8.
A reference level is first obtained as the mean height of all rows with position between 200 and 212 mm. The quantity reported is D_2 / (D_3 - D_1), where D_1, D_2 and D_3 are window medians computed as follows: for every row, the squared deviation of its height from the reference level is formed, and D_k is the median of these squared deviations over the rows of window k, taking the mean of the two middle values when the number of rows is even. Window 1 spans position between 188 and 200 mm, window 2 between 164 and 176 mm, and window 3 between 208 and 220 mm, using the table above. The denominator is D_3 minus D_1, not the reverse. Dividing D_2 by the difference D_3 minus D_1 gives -3.3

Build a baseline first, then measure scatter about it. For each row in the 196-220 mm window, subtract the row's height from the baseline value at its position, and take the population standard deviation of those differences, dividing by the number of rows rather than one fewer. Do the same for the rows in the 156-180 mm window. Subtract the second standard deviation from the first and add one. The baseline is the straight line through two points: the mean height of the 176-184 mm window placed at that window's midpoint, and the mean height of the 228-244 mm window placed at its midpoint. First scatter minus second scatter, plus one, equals 23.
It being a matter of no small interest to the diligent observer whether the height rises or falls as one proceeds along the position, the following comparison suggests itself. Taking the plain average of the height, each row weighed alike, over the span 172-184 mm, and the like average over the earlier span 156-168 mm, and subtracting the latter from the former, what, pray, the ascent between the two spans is 34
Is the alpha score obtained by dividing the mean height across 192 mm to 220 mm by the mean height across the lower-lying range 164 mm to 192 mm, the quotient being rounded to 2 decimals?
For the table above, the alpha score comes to 0.75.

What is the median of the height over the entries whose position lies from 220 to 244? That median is 340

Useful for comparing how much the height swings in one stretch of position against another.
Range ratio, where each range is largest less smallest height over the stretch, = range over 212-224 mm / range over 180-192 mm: 3.1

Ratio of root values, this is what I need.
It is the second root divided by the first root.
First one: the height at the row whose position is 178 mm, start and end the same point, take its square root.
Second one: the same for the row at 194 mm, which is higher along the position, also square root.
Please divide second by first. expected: 0.936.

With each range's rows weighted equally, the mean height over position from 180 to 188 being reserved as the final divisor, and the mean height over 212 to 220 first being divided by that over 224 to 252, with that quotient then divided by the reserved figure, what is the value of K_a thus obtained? 0.0021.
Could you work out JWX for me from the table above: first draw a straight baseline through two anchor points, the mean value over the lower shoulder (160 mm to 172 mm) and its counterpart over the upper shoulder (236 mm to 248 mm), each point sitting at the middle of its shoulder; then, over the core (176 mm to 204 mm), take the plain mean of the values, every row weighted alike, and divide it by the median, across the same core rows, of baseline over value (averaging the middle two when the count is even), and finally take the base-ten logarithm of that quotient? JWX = 2.58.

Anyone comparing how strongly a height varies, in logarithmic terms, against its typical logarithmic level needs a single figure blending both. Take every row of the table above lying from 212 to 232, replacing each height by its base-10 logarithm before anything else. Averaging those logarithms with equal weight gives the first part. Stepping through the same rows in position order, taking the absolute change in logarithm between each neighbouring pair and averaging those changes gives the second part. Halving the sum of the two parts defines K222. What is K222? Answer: 1.27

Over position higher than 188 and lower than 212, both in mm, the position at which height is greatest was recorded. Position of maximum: 190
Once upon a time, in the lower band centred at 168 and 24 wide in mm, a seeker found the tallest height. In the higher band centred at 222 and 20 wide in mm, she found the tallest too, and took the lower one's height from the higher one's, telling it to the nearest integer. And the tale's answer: -76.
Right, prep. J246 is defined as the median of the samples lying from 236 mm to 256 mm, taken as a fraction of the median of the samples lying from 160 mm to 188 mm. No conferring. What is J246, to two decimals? 0.83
